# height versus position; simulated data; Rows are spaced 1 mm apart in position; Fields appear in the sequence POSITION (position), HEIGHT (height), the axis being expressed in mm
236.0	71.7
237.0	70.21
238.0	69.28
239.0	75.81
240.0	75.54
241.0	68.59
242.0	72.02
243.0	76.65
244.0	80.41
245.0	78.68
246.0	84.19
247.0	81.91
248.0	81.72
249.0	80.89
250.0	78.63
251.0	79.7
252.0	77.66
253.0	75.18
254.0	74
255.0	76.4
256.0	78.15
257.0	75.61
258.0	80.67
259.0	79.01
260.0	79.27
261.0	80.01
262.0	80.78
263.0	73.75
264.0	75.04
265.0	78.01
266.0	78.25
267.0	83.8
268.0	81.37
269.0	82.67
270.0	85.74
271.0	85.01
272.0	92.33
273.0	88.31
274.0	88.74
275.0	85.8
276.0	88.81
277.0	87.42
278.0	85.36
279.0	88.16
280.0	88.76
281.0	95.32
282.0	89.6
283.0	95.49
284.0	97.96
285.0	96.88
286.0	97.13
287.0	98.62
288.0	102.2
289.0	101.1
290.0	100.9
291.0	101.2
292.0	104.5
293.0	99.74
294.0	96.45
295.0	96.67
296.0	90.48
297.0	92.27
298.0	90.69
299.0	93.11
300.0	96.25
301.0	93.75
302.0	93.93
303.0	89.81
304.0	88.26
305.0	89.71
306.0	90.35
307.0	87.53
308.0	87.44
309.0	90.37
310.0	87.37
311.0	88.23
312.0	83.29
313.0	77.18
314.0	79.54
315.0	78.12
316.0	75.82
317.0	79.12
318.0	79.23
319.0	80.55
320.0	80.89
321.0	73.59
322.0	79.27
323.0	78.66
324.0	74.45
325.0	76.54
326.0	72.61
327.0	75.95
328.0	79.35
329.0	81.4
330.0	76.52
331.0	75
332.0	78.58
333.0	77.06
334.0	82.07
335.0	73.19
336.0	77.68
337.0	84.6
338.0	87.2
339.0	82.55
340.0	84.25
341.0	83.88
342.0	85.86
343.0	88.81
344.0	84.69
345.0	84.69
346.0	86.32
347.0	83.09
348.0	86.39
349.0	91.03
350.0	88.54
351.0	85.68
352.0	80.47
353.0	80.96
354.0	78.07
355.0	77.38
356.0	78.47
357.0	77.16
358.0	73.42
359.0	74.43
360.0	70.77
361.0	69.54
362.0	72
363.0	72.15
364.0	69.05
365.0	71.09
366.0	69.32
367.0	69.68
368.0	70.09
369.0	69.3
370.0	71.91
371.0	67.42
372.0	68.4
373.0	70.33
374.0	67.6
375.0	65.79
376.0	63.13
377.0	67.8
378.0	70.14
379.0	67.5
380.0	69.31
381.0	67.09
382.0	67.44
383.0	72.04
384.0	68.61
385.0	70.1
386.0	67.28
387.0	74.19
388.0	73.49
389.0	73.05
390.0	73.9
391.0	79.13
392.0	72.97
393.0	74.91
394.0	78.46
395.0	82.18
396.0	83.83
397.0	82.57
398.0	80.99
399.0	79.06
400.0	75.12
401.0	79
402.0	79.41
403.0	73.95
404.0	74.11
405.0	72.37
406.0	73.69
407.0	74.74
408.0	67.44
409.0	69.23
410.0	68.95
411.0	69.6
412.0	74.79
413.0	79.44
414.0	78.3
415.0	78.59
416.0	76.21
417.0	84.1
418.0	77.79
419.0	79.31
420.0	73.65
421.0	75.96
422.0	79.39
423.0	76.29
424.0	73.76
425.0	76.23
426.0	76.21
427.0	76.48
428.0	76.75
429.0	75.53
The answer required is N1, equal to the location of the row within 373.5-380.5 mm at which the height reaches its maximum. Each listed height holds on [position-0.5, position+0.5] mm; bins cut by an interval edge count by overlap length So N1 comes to 378.0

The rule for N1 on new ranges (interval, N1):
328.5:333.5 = 329.0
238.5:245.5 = 244.0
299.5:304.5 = 300.0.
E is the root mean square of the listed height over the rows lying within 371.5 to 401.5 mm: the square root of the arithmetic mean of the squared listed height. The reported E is 73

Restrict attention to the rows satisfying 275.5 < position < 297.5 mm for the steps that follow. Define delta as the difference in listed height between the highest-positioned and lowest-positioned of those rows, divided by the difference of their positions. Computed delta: 0.16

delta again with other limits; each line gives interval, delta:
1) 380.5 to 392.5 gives 0.53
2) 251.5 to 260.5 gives 0.20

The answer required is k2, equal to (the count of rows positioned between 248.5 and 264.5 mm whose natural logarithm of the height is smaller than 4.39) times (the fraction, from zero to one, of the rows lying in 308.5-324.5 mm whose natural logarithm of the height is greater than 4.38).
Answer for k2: 5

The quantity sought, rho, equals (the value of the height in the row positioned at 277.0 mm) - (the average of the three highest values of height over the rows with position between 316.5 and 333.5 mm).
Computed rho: 6.5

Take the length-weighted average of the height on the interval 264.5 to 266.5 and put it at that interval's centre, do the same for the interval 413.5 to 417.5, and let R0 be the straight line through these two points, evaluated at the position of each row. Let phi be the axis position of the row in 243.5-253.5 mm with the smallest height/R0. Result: 253.0 mm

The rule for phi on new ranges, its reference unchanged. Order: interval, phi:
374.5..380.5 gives 376.0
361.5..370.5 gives 364.0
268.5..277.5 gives 269.0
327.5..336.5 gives 335.0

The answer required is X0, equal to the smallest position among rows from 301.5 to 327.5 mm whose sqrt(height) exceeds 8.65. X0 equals 302.0 mm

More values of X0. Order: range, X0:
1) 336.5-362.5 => 337.0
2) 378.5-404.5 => 391.0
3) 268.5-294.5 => 269.0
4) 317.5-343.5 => 318.0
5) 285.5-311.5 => 286.0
